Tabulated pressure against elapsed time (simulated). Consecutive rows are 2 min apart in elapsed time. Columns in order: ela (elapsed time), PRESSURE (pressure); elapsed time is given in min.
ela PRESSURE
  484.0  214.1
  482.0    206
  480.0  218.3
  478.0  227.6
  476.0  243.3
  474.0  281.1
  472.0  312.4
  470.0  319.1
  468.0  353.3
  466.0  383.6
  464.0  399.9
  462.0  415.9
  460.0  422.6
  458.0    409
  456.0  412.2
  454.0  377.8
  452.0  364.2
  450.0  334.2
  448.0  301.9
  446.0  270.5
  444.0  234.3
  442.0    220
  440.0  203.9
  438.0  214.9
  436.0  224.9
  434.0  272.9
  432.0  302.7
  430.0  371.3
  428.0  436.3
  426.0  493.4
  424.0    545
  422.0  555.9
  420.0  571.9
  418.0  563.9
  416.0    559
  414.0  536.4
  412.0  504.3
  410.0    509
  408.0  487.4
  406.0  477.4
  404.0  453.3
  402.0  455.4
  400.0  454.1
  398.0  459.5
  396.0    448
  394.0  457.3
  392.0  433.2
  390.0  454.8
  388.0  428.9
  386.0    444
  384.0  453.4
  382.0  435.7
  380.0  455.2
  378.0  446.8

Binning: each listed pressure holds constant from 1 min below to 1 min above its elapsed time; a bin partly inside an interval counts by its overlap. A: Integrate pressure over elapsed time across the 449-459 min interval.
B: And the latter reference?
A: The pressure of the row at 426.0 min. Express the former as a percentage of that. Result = 769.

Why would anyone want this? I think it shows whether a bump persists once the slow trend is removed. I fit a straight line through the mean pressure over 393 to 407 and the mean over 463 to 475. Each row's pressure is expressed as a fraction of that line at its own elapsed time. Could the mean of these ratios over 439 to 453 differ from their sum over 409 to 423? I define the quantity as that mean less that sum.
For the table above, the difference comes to -8.1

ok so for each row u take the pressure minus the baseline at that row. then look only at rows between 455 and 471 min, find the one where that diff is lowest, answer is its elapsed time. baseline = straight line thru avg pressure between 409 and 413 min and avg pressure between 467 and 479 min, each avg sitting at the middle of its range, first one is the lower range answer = 470.0 min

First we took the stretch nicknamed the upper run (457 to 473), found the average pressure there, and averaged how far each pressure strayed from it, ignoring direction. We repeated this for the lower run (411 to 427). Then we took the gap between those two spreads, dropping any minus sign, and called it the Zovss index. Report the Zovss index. 14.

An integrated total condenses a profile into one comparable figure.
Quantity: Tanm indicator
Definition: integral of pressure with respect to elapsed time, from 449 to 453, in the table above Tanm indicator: 1397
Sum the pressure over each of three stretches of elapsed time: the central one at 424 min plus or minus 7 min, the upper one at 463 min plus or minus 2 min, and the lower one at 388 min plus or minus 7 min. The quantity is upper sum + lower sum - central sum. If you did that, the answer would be 385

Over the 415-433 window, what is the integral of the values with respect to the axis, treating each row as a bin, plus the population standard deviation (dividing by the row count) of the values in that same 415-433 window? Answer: 8891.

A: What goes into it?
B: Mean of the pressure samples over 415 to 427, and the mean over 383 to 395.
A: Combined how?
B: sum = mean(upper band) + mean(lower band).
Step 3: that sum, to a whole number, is 993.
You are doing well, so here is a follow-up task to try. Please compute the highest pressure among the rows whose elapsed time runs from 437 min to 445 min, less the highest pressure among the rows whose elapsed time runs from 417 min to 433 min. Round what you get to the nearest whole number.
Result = -338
